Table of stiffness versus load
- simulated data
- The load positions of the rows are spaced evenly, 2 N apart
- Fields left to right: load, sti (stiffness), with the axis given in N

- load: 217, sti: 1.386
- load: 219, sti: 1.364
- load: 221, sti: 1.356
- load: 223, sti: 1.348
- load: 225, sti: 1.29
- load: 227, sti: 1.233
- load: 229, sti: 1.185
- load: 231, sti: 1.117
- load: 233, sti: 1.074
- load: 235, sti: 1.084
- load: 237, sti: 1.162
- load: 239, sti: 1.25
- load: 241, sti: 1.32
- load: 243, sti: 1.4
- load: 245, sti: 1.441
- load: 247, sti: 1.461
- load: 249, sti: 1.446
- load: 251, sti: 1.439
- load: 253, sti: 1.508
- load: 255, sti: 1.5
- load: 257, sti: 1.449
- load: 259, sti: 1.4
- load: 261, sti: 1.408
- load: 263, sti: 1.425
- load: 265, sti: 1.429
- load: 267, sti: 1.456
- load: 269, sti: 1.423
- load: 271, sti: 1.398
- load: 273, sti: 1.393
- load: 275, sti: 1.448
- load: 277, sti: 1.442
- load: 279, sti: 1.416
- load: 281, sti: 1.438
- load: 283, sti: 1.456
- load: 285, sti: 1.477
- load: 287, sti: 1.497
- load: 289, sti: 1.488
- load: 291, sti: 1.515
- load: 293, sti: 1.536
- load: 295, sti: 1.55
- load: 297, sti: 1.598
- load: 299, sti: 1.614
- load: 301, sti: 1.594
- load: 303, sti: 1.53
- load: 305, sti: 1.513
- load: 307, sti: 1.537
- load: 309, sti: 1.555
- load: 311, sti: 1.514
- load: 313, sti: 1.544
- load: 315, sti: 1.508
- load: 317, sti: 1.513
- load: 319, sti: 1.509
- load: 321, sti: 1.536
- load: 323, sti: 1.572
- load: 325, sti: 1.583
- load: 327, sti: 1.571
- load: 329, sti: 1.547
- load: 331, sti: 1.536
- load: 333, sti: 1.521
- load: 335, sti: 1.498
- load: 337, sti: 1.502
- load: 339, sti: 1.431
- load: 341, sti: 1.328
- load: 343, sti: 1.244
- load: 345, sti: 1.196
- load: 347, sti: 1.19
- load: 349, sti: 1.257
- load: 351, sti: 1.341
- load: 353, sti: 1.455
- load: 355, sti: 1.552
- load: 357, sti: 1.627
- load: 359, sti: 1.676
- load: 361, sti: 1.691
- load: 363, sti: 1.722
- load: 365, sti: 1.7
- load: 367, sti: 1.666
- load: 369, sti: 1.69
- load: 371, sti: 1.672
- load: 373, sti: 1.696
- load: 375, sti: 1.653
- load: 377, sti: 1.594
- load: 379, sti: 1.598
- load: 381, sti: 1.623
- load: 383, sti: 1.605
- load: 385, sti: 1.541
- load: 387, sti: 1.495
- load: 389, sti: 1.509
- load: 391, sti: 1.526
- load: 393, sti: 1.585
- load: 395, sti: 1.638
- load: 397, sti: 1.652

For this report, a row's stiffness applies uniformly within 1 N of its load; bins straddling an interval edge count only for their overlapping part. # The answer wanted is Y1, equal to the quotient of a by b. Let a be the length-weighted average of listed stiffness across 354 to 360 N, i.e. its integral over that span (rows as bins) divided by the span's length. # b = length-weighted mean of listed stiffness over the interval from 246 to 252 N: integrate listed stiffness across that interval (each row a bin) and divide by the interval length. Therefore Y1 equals 1.12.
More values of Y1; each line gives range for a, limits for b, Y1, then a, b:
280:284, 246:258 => 0.99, 1.45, 1.47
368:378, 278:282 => 1.16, 1.66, 1.43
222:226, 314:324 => 0.86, 1.32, 1.53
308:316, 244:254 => 1.05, 1.53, 1.46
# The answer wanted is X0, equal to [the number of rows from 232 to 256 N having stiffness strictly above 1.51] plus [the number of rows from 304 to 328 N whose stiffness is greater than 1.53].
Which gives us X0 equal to 7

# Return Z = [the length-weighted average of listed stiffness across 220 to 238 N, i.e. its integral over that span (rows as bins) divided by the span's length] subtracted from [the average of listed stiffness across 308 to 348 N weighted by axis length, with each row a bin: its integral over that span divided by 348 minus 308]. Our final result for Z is 0.26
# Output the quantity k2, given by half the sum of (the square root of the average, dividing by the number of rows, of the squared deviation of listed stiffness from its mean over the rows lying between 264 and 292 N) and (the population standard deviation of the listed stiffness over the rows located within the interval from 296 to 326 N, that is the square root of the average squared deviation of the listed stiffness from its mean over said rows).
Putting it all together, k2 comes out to 0.03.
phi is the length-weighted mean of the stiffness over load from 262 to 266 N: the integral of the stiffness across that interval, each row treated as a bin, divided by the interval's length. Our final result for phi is 1.43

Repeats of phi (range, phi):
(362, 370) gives 1.69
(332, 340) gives 1.49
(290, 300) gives 1.56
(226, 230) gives 1.21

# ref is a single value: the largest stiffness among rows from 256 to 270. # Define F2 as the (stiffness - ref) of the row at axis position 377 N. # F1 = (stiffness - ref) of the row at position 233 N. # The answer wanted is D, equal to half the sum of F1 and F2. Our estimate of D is -0.12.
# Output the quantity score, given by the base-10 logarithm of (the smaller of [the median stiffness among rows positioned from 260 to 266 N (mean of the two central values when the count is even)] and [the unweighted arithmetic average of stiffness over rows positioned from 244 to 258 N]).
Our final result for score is 0.15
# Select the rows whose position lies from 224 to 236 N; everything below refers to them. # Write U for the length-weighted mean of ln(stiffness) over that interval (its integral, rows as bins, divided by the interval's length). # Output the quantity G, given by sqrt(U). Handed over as 0.39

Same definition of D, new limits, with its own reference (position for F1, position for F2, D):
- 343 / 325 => -0.04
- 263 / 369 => 0.10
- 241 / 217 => -0.10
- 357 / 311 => 0.11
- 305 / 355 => 0.08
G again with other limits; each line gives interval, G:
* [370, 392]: 0.68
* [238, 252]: 0.58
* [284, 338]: 0.65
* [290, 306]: 0.66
